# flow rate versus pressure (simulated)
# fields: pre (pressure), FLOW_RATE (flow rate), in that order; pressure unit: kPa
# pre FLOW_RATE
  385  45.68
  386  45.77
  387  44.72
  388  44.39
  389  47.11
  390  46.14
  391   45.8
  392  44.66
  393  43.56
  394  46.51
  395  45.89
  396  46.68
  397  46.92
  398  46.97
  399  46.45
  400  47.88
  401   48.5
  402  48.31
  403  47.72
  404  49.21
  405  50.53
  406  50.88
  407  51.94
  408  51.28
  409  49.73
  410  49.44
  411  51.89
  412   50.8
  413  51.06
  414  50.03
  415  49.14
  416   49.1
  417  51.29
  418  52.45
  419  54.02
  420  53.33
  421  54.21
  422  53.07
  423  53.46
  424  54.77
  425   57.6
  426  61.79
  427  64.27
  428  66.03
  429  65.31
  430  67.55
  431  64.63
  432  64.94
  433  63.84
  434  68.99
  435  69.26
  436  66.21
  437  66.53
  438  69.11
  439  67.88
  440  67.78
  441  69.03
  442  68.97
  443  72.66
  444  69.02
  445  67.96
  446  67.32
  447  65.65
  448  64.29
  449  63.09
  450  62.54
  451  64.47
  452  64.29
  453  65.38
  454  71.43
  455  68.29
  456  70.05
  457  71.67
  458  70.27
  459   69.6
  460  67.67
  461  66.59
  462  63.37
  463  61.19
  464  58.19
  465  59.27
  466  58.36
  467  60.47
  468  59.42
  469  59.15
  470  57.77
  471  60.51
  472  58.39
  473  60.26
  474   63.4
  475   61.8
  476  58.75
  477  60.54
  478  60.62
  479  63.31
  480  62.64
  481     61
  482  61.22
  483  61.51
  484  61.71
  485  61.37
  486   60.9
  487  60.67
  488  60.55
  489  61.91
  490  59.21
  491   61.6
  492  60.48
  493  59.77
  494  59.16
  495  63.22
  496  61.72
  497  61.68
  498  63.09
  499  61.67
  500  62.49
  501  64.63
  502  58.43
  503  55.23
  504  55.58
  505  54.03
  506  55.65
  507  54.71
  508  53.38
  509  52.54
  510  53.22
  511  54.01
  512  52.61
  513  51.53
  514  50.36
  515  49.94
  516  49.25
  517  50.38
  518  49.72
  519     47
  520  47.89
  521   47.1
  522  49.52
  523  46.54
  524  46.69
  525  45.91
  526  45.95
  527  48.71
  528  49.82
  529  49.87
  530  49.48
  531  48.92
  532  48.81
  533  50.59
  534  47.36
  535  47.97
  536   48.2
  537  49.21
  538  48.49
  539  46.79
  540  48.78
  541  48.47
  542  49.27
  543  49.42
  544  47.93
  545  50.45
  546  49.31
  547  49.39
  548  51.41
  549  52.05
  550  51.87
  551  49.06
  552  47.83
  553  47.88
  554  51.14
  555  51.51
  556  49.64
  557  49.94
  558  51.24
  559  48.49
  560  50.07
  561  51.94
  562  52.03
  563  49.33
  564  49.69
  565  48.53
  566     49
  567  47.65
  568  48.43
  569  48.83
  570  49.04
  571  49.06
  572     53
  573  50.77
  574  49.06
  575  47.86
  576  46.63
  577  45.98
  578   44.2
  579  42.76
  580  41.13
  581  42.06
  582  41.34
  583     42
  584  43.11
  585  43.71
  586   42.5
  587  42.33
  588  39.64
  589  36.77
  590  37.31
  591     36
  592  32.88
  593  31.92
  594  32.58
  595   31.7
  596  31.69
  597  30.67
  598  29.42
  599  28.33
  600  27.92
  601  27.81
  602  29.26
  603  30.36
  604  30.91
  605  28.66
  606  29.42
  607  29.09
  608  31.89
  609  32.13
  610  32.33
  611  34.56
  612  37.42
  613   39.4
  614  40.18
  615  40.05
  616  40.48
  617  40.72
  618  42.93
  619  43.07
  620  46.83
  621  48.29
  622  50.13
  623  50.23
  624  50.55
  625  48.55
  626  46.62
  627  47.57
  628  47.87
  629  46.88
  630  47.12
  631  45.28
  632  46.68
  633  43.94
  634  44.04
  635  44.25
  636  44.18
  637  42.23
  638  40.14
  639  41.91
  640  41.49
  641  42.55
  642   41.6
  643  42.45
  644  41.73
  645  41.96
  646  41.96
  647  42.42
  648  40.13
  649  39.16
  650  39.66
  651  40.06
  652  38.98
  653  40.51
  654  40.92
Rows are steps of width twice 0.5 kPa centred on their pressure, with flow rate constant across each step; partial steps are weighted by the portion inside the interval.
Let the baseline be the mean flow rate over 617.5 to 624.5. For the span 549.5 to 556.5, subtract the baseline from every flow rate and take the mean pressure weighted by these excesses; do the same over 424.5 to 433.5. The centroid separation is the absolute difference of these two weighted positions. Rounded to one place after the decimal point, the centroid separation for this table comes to 123.8 kPa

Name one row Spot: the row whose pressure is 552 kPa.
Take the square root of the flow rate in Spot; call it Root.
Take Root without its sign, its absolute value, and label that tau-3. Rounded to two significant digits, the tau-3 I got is 6.9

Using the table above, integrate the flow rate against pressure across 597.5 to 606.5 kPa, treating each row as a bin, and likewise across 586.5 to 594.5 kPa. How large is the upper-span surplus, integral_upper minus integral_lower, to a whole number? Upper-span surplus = -27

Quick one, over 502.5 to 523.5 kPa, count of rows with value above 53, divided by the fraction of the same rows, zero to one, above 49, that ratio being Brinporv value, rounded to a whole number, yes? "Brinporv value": 10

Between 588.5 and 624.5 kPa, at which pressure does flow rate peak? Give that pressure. 624 kPa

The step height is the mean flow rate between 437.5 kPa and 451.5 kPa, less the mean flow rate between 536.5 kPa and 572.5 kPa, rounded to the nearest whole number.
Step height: 18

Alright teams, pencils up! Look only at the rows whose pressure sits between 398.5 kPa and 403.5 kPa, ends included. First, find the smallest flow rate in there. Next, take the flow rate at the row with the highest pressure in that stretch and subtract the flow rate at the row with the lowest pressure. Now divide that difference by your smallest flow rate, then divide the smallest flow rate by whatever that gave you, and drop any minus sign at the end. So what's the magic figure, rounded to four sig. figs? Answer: 1699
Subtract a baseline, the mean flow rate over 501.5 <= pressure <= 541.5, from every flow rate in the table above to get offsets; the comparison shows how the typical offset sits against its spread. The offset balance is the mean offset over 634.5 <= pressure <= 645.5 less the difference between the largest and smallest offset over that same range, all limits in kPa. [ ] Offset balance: -12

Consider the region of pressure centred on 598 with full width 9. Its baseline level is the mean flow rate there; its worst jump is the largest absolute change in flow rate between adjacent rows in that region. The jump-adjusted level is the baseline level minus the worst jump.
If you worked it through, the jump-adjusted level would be 28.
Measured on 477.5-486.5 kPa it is 59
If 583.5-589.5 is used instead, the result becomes 38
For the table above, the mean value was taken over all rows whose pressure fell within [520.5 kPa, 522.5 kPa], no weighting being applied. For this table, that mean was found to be 48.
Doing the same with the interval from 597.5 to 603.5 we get 29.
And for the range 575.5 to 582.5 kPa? 43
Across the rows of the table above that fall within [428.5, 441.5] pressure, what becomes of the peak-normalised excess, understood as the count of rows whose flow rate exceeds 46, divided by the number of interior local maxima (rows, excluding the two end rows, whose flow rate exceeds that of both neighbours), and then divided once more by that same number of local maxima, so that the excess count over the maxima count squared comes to 0.81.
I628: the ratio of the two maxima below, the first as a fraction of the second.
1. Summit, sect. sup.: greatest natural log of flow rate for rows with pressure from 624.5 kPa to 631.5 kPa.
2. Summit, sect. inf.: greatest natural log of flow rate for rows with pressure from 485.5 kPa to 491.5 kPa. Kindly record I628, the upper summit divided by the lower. 0.94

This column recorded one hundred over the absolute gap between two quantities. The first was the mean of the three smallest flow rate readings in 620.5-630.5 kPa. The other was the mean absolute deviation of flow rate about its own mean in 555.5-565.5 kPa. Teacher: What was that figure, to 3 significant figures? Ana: 2.18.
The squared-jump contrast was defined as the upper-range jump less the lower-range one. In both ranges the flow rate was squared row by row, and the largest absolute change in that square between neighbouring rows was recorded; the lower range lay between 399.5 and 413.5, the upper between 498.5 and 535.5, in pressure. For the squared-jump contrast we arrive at 515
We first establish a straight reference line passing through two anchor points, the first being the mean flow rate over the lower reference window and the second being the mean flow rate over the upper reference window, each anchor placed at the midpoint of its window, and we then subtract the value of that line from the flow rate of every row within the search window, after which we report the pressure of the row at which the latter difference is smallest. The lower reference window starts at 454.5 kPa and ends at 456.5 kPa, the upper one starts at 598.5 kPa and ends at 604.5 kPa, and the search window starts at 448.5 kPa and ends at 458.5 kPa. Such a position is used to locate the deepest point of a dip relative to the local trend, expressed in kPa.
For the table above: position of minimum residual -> 450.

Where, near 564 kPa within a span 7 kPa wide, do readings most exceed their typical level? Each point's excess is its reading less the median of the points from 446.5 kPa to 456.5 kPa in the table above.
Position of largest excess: 562 kPa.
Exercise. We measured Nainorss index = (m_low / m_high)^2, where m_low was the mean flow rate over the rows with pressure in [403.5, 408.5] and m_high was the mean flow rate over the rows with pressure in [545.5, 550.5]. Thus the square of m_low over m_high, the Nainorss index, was 1.0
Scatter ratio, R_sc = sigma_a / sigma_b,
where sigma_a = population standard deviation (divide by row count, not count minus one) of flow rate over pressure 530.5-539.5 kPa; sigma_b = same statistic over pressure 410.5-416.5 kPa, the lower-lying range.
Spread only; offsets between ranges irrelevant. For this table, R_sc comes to 1.02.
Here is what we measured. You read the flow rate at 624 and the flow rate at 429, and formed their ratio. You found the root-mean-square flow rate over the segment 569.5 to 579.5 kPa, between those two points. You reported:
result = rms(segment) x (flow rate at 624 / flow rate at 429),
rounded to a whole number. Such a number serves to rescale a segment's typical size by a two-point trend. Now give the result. 37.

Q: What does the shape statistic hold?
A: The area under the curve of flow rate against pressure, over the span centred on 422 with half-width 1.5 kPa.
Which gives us 161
